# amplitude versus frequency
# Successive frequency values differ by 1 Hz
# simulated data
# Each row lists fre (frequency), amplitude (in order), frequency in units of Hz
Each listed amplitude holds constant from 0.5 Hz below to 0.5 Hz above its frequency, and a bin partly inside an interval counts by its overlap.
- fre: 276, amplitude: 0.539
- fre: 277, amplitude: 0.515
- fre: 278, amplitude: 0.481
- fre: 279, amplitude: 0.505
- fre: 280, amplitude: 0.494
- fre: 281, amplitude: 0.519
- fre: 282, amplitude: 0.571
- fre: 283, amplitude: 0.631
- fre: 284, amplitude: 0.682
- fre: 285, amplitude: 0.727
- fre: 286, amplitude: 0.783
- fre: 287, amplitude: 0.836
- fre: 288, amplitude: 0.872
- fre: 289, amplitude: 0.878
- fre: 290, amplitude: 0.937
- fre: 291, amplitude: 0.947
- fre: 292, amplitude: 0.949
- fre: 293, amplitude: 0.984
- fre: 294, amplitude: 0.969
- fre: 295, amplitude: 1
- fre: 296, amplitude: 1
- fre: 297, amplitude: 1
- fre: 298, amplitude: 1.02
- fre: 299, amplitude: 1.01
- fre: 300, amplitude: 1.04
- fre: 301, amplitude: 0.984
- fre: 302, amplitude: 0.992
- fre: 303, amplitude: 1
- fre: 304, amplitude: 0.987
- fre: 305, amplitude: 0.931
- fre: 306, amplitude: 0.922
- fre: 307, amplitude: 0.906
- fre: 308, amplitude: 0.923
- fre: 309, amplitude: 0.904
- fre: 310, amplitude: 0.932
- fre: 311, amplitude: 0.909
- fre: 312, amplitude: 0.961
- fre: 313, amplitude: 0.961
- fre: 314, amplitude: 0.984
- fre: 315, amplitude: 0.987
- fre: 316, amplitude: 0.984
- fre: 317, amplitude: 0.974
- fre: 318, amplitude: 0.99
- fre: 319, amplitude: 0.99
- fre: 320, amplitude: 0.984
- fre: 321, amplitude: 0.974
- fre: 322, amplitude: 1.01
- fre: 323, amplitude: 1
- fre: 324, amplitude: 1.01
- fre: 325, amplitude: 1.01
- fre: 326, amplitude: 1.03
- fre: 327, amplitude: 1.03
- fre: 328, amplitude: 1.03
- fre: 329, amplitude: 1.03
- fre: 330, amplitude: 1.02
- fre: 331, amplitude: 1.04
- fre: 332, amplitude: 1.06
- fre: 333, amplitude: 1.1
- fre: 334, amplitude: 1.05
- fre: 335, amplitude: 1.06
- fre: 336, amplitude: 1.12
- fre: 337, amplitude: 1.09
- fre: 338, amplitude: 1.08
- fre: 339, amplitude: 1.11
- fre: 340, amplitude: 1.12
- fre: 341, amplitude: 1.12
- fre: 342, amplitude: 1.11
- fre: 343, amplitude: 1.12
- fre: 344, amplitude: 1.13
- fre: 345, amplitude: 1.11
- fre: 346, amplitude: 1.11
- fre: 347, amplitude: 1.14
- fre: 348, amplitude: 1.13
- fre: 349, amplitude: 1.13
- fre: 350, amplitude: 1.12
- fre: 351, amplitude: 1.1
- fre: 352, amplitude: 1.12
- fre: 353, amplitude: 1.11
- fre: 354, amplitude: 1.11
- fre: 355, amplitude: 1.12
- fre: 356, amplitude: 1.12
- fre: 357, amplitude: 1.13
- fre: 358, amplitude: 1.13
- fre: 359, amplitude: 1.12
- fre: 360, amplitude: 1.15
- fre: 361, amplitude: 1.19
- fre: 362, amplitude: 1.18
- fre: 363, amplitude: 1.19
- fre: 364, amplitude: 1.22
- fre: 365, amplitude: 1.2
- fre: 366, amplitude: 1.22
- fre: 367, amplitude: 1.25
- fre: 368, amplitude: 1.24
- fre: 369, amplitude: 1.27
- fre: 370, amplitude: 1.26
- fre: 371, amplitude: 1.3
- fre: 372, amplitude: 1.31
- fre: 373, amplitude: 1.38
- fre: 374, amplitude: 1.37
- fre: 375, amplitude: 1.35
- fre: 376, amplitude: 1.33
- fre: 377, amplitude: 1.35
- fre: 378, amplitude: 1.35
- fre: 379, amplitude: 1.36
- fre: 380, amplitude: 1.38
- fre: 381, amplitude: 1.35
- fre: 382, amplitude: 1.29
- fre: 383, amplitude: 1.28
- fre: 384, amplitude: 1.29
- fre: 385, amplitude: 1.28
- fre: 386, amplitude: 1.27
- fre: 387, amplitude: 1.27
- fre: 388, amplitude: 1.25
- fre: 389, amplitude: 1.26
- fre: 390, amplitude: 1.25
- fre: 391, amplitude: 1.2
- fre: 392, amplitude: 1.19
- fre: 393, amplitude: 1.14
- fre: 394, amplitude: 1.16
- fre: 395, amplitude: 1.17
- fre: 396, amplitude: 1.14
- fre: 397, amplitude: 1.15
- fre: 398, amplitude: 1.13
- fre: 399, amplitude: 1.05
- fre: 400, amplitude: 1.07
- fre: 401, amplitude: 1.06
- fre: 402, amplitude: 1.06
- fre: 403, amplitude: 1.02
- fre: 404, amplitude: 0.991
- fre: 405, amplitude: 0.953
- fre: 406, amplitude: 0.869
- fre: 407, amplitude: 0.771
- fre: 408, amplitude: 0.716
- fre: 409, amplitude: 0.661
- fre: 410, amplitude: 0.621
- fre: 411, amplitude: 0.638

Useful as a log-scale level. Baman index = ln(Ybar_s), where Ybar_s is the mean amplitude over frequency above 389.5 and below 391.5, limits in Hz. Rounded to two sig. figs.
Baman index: 0.20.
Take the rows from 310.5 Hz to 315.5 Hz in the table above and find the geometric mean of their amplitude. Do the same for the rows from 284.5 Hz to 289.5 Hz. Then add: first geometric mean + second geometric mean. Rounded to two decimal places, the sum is 1.78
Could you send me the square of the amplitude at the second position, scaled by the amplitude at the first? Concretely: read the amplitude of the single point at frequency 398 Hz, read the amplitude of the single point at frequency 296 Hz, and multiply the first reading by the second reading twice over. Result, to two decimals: 1.13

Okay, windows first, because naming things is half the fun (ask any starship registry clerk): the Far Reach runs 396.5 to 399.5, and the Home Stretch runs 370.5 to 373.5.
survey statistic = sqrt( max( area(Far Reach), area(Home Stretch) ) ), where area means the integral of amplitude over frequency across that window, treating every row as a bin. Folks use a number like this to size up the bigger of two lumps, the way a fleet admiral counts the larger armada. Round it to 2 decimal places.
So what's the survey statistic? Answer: 2.00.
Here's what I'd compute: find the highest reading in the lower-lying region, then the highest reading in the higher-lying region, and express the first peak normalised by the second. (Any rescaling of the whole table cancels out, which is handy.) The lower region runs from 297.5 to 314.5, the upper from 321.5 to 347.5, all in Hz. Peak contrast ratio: 0.91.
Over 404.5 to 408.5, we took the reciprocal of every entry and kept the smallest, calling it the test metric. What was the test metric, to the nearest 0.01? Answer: 1.05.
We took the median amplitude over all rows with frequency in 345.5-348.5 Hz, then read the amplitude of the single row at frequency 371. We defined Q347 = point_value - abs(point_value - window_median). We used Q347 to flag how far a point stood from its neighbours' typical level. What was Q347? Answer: 1.1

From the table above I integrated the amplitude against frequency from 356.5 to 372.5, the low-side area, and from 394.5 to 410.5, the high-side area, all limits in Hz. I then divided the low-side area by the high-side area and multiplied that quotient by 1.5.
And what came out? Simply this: 1.88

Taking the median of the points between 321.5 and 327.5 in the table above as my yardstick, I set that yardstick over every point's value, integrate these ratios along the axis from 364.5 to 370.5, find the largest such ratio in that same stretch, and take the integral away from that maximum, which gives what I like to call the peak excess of -4.0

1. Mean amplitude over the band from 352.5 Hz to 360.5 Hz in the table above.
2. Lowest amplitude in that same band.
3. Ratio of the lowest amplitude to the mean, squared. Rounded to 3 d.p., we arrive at 0.976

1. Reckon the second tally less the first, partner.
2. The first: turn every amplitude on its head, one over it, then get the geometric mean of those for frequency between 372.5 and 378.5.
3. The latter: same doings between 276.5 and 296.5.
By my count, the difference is 0.6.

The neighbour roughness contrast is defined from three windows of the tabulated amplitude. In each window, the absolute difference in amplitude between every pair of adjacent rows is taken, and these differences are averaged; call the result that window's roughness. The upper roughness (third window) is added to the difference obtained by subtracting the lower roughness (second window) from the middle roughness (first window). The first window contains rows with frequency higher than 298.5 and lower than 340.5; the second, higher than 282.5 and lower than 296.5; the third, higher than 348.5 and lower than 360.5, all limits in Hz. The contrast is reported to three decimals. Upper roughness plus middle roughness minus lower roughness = -0.001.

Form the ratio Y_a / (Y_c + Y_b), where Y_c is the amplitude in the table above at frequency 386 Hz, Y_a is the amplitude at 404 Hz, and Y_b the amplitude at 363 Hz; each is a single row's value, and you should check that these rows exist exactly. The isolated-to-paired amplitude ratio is 0.40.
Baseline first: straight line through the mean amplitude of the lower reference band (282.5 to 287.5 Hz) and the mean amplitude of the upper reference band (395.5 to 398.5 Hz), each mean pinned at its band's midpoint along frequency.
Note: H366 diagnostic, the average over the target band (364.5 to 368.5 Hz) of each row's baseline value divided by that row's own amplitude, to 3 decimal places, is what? 0.838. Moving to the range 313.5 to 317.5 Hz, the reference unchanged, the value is 0.858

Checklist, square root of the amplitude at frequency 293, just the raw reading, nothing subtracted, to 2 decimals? 0.99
